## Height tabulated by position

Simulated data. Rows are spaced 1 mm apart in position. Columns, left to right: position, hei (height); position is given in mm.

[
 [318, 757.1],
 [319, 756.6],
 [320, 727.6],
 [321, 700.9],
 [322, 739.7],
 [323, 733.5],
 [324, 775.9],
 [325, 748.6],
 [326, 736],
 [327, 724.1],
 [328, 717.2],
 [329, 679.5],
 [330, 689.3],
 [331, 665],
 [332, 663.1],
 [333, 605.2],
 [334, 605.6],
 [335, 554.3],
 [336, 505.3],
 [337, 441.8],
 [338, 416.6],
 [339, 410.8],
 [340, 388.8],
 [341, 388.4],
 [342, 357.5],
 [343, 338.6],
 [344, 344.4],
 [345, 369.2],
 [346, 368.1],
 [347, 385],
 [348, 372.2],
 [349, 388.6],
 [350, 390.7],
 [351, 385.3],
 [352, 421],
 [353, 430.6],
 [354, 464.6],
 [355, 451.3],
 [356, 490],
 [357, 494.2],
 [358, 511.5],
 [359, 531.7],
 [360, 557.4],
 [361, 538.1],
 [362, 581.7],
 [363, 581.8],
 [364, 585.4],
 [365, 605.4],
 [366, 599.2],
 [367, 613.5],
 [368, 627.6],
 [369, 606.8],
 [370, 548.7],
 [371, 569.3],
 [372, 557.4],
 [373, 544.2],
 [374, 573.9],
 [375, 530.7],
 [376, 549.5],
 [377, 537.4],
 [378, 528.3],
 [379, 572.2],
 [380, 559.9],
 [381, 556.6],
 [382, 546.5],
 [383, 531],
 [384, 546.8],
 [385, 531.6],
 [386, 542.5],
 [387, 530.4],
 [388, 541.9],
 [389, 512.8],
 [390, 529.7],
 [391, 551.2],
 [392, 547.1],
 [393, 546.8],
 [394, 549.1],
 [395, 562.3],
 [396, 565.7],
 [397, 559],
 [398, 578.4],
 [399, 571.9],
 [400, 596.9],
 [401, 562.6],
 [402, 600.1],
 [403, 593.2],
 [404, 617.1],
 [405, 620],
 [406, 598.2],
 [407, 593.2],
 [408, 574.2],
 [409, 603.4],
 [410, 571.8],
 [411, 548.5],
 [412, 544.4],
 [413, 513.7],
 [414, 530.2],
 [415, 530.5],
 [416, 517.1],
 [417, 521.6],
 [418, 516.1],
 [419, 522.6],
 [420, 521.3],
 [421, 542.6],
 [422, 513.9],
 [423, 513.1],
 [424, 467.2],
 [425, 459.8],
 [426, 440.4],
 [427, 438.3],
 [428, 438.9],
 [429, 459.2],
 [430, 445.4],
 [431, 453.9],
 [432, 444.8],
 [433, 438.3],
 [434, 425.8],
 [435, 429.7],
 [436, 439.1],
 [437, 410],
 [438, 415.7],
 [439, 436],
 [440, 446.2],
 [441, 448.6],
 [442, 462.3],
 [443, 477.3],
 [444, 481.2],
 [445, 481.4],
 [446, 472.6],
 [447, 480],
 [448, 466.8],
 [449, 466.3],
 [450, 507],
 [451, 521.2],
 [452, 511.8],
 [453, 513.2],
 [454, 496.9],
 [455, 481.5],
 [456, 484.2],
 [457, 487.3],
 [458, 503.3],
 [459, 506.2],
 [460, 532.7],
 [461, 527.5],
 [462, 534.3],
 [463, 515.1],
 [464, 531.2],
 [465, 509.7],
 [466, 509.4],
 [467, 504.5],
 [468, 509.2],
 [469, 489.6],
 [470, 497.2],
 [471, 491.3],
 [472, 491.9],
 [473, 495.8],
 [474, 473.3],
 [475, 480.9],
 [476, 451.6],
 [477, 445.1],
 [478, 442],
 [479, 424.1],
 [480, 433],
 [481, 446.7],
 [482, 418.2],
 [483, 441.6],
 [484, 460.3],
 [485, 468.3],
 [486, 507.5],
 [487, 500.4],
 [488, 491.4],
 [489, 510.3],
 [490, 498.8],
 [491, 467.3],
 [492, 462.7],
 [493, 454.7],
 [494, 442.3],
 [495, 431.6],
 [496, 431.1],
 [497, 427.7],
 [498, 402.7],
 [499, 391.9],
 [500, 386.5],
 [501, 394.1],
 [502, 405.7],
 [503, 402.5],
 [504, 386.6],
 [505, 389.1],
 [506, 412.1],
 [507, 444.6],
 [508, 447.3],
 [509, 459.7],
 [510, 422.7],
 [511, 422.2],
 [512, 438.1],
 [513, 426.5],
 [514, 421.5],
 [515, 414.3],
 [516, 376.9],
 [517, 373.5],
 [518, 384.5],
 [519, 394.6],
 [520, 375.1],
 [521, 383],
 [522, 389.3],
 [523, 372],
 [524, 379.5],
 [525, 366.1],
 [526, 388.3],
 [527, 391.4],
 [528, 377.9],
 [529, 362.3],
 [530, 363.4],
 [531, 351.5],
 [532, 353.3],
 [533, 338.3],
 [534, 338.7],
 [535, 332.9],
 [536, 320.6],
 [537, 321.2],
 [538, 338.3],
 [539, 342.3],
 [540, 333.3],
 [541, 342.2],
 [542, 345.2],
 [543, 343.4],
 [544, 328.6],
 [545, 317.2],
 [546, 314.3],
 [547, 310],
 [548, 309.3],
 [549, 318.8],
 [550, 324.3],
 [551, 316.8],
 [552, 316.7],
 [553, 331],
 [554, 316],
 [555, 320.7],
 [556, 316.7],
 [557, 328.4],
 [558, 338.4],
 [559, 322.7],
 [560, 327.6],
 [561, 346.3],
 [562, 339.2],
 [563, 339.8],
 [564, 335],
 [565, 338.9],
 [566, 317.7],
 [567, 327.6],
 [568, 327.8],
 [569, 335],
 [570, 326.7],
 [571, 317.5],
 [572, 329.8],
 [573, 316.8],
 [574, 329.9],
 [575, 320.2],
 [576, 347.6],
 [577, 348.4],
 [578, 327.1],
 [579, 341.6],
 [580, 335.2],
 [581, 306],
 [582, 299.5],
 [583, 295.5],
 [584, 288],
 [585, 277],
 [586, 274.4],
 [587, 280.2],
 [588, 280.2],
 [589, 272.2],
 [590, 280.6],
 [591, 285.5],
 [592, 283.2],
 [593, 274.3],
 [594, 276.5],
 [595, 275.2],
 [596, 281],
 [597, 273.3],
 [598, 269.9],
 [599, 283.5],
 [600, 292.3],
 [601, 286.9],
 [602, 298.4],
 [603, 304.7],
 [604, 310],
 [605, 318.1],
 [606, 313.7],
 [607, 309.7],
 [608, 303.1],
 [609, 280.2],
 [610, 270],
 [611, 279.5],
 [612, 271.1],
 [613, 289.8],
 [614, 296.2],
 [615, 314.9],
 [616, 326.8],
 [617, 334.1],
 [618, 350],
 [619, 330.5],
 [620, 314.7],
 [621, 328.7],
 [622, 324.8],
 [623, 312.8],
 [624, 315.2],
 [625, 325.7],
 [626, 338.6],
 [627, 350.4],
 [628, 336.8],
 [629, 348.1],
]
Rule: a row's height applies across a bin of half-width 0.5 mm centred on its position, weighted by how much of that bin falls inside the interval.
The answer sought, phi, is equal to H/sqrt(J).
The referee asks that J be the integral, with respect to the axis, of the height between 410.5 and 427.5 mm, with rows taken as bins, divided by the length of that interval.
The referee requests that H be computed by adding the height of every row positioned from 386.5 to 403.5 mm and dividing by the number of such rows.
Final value 25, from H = 559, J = 508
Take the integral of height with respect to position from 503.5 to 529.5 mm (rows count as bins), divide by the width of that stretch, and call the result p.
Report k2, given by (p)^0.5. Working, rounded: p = 400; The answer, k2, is 20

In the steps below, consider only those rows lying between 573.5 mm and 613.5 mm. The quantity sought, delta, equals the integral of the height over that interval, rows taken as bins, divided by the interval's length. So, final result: 296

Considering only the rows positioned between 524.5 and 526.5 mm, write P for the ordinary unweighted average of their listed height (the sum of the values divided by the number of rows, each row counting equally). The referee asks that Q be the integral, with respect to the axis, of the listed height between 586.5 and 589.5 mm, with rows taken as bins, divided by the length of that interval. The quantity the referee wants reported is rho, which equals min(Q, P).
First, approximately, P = 377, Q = 278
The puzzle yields 278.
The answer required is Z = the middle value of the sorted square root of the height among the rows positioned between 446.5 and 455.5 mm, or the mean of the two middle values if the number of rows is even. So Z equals 22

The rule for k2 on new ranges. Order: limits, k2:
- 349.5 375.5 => 23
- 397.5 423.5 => 24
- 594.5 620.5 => 17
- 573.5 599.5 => 17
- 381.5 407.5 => 24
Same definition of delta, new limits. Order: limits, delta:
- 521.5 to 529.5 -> 378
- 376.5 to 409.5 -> 562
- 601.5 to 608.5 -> 308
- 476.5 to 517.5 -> 435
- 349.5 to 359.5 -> 457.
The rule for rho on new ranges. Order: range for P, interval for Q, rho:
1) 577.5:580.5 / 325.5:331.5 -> 335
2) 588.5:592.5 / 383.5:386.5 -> 280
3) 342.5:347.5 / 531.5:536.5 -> 337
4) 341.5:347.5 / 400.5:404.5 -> 360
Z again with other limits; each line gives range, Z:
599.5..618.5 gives 17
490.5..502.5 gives 21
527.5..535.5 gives 19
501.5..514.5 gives 21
